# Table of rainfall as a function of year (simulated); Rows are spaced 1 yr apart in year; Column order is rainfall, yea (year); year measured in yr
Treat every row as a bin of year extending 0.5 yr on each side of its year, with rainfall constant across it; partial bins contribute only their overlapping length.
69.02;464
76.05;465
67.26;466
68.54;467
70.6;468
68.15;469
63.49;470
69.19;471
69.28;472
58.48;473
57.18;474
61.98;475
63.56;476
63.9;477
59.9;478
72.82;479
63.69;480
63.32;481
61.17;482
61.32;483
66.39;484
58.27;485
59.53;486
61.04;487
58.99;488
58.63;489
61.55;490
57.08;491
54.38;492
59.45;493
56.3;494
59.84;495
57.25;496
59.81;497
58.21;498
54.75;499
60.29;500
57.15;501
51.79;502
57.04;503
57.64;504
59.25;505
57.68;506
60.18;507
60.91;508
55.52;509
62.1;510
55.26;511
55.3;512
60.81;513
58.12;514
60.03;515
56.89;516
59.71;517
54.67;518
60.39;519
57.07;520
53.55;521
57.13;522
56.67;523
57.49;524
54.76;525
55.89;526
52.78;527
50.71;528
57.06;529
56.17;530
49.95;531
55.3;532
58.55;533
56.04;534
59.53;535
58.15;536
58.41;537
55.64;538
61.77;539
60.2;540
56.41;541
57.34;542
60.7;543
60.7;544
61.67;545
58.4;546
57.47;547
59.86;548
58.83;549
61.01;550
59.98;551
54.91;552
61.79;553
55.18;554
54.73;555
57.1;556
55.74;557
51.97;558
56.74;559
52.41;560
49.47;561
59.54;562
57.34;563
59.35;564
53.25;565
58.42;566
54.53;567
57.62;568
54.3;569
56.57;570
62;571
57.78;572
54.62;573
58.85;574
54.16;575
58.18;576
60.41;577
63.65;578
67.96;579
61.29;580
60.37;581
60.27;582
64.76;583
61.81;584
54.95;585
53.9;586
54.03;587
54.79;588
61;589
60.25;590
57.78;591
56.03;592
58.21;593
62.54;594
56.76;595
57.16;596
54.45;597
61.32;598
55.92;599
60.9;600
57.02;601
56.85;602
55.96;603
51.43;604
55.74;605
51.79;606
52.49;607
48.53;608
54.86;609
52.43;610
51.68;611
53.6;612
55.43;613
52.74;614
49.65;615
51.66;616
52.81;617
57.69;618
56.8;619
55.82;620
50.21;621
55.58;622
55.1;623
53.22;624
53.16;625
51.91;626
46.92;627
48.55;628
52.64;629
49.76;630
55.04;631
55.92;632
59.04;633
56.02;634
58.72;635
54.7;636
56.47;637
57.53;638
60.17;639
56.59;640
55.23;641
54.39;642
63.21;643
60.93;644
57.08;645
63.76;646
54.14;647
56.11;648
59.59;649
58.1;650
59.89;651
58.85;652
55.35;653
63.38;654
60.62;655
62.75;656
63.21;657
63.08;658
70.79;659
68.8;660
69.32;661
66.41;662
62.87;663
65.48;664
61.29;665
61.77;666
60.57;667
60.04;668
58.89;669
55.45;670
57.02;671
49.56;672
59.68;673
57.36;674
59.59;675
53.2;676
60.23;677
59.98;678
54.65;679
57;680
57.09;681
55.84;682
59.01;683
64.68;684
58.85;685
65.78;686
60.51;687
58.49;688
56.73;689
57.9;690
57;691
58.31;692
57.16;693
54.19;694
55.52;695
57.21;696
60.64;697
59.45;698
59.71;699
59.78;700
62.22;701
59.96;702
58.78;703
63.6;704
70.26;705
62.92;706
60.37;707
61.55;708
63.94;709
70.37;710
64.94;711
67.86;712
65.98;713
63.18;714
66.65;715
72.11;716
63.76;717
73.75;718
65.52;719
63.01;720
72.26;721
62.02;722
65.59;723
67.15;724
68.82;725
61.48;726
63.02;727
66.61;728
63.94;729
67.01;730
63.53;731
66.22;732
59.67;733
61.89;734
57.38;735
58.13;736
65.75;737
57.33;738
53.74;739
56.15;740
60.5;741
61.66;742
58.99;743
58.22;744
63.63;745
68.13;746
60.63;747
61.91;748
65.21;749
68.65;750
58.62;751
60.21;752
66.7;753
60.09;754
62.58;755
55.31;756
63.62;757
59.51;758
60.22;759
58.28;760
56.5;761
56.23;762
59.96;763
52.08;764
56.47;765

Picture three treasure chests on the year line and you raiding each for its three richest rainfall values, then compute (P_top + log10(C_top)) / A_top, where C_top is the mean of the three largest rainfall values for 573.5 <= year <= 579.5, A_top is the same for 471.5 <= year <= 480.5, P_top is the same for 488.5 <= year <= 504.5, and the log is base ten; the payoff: 0.91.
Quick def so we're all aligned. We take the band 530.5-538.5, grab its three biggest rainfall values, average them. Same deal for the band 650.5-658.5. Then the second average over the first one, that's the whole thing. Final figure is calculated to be 1.07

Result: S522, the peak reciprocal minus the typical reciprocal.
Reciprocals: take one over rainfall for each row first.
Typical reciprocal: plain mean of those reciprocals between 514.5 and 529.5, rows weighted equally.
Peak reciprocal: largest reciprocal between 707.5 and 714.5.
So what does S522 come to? -0.0015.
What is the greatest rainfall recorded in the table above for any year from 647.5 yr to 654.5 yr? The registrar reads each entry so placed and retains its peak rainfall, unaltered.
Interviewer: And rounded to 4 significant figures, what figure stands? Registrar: 63.38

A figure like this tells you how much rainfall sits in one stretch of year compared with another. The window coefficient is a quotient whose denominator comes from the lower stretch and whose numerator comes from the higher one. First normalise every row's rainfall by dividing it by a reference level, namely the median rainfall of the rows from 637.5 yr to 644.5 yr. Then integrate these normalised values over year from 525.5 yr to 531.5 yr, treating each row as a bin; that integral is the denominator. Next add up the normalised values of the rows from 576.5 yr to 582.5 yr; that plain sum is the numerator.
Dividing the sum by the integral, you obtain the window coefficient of 1.16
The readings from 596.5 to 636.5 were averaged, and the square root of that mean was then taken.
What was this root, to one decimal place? 7.4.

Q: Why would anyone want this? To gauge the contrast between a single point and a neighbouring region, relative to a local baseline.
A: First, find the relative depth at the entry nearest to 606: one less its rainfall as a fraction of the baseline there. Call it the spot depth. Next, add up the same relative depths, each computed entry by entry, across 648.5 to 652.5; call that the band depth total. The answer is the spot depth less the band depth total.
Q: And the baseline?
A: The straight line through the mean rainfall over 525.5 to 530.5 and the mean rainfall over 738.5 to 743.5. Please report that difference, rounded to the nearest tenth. 0.2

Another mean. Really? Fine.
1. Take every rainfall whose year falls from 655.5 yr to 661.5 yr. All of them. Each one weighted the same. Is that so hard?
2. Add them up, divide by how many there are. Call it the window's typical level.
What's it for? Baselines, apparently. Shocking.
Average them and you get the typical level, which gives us 66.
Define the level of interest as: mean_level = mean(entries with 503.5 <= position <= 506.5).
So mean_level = 58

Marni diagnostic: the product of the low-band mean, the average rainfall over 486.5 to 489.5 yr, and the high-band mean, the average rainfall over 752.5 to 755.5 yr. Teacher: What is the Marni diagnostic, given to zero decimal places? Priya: 3759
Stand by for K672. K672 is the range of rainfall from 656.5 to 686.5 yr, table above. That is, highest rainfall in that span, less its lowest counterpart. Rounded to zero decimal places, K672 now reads 21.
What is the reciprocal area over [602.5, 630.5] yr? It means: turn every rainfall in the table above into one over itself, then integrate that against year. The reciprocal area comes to 0.53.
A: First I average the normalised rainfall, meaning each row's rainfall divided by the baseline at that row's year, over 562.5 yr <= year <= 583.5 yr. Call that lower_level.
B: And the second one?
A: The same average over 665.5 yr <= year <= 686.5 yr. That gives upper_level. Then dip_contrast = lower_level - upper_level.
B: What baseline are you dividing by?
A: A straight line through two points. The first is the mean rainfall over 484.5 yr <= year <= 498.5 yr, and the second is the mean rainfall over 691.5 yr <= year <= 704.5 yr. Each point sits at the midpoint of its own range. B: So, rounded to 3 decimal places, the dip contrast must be 0.011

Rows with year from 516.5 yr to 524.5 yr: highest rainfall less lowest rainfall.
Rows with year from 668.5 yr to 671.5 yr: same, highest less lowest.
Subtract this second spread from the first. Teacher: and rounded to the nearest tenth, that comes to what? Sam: 3.4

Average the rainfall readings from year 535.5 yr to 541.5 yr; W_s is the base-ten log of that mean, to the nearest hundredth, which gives 1.77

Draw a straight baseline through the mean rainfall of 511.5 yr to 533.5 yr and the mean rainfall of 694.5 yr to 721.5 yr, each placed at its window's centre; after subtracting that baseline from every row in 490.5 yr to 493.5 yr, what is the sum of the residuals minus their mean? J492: 4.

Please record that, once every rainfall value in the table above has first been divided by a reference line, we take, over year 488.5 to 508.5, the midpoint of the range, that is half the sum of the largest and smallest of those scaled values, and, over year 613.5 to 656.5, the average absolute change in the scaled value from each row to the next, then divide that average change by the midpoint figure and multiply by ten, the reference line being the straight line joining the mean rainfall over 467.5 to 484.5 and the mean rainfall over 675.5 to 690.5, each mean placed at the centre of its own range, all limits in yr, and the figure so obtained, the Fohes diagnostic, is 0.58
